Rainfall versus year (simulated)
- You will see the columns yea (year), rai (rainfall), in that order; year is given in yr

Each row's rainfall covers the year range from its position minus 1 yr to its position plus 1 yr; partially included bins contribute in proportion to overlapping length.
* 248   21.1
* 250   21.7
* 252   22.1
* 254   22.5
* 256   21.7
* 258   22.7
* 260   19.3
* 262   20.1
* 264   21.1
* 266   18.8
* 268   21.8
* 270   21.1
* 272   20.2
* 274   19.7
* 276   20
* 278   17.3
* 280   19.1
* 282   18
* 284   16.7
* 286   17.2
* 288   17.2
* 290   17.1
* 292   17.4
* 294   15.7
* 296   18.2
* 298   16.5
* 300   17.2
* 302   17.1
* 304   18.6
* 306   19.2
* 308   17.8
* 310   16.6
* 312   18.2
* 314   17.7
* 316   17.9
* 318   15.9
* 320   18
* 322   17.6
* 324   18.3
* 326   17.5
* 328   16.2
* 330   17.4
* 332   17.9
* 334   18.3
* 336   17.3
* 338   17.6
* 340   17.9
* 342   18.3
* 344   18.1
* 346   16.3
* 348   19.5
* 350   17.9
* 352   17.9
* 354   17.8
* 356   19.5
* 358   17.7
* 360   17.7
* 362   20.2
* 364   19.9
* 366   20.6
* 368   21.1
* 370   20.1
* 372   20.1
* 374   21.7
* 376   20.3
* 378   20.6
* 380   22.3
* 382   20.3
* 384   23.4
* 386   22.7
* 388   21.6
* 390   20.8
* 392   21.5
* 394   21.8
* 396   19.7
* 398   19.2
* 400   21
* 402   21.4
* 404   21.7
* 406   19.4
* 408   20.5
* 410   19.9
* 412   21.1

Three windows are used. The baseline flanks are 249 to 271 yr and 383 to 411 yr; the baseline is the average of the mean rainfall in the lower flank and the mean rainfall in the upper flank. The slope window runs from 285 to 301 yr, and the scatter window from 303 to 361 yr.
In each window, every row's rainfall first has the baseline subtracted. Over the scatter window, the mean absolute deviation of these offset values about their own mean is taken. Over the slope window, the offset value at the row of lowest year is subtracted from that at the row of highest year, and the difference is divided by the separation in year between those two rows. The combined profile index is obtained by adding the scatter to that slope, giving 0.57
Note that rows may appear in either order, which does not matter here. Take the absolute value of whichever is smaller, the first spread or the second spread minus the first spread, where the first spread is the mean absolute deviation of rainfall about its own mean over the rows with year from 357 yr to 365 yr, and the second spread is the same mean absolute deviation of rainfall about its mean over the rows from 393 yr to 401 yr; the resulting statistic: 0.20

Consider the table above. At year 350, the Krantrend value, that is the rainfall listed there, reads 17.9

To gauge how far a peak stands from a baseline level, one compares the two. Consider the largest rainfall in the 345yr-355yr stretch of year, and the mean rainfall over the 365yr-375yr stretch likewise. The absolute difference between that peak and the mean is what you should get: 1.2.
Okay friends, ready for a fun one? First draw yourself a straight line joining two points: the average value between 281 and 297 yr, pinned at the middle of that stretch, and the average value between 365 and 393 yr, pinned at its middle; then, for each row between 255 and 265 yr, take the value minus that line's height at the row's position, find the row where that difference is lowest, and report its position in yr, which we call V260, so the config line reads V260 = 260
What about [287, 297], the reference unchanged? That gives 294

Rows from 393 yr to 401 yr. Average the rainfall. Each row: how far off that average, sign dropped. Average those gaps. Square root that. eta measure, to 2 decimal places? 0.99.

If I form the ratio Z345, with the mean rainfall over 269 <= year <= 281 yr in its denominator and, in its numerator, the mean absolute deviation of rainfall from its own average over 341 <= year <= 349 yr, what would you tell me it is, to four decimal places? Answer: 0.0447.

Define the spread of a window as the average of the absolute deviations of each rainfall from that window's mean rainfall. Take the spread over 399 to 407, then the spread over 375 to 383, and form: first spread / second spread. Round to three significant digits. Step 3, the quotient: 1.04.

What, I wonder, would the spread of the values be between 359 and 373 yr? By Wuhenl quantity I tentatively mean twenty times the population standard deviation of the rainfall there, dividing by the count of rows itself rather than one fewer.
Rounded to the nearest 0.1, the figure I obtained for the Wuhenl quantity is 19.9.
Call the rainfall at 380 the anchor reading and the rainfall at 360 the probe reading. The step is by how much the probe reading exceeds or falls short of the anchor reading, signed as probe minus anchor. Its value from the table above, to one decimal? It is -4.6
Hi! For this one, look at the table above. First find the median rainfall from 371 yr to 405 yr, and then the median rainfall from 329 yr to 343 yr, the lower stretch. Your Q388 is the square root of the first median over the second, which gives 1.09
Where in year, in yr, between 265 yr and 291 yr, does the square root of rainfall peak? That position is 268 yr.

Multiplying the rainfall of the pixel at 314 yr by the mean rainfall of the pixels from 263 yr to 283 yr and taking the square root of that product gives 18.7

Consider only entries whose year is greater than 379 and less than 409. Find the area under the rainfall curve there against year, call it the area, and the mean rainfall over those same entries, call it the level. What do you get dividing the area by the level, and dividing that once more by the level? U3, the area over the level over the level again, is 1.4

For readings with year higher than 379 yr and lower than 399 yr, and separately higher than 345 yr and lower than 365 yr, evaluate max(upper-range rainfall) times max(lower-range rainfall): 473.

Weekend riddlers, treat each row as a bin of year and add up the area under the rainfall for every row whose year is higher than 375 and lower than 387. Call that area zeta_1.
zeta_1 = 259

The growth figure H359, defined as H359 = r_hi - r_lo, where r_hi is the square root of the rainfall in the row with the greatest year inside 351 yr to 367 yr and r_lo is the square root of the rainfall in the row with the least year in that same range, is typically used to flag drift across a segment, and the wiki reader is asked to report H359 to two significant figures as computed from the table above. 0.31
